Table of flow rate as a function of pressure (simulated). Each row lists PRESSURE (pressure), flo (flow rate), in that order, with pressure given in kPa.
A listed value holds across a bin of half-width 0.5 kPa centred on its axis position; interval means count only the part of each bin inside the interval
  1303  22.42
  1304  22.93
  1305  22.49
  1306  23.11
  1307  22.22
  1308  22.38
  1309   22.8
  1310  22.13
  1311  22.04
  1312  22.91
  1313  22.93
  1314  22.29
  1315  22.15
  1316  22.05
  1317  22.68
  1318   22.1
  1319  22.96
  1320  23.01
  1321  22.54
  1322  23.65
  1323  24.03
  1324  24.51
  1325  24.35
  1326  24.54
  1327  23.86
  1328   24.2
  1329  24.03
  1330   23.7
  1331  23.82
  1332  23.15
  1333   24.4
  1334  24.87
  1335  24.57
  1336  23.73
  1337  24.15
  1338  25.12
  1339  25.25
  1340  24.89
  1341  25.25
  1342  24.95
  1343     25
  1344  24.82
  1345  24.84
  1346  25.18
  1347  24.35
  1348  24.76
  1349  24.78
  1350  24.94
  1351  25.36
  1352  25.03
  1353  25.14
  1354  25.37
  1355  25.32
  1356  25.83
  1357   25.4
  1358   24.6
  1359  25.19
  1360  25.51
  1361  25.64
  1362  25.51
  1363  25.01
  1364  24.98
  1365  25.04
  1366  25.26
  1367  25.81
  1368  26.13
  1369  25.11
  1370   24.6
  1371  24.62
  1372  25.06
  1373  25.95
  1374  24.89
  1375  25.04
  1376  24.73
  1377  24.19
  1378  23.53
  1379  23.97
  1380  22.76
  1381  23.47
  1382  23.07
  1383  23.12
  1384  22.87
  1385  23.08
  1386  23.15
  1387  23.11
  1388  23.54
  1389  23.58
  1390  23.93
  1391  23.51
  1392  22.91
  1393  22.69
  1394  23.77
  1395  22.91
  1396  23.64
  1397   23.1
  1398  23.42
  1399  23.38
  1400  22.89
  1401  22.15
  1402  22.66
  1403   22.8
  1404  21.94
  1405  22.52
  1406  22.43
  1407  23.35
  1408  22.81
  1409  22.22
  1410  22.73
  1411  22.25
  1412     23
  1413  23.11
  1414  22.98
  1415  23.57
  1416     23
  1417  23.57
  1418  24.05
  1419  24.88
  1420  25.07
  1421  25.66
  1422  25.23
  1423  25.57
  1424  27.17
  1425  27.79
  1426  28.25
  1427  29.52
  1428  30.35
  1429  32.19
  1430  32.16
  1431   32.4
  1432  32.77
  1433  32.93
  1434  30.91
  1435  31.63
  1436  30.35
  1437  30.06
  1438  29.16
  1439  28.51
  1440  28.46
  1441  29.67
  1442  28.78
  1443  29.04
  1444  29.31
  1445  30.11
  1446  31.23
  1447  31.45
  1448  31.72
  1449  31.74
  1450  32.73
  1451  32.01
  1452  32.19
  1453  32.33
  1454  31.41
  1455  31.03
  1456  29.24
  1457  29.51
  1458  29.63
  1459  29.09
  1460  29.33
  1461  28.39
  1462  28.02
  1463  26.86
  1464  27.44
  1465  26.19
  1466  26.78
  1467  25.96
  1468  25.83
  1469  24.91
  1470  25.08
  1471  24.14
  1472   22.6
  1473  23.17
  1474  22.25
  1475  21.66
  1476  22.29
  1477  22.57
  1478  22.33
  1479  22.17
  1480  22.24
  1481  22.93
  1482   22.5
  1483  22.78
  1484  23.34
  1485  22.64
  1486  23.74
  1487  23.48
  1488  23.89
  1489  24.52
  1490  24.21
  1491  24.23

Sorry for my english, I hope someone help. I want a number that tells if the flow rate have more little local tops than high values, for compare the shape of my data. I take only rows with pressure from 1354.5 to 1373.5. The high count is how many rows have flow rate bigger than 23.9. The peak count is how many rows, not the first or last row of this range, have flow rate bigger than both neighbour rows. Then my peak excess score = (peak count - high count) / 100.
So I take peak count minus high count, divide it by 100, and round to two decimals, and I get -0.16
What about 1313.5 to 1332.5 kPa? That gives 0.00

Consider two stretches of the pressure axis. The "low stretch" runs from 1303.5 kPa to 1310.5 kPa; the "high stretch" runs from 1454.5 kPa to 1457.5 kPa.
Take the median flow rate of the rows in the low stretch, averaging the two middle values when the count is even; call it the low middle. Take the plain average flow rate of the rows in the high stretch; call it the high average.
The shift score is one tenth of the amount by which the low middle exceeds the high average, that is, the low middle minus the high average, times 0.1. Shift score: -0.74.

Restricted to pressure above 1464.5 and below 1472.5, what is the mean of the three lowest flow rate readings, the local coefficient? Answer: 23.9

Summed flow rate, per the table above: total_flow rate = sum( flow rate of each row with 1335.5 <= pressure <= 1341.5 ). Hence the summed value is 148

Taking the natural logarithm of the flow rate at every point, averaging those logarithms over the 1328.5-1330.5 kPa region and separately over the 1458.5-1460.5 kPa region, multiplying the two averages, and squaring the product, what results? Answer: 115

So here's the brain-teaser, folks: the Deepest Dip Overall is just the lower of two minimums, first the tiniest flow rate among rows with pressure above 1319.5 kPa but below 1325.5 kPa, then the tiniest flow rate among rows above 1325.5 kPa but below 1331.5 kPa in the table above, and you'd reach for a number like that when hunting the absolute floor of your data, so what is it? 22.5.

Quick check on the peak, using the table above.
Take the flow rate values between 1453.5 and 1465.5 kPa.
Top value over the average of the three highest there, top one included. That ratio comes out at 1.02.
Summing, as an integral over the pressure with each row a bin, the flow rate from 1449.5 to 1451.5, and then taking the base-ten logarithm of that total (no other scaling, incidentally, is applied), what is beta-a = 1.81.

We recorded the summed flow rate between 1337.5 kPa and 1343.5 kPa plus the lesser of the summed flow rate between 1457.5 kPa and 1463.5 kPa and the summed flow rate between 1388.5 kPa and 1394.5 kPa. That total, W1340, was 291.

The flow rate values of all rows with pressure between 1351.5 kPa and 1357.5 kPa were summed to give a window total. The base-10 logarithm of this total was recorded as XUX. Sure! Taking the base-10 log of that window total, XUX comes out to 2.18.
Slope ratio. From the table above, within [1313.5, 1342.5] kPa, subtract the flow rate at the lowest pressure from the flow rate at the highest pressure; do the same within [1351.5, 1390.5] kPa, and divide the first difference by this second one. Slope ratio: -2.4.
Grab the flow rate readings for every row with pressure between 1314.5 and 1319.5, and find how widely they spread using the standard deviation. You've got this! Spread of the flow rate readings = 0.4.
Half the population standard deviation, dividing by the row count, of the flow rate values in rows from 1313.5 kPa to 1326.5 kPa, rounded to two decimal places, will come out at 0.46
